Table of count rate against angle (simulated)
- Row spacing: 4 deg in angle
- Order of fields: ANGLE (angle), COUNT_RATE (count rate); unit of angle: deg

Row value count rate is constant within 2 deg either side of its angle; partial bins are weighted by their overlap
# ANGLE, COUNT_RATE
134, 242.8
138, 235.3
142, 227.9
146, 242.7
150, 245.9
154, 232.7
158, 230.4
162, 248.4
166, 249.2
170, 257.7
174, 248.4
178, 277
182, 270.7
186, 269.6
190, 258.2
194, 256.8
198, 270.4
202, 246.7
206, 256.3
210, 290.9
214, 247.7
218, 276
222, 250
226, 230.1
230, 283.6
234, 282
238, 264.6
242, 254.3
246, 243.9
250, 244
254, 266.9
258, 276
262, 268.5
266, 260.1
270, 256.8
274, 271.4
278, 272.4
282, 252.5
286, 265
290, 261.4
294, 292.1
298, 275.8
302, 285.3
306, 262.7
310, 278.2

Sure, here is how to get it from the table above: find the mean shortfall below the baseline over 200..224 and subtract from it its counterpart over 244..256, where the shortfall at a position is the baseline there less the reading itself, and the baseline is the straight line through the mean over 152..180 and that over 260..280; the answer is -16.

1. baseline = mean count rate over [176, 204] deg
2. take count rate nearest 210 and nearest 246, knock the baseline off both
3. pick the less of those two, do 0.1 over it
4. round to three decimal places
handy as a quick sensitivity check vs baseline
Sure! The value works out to -0.005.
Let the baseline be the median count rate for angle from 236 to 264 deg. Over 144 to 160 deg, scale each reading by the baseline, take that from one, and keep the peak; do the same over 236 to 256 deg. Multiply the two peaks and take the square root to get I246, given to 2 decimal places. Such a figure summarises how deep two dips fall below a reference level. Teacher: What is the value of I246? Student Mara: 0.10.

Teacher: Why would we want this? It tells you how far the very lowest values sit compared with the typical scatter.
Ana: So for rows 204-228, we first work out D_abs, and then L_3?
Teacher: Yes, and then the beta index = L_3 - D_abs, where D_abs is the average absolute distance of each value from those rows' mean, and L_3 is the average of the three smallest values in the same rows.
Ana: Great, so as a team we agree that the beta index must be 226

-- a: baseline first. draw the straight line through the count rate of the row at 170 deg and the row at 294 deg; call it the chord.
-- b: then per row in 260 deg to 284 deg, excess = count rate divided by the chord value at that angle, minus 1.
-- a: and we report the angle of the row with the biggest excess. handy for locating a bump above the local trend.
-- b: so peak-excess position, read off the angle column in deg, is 262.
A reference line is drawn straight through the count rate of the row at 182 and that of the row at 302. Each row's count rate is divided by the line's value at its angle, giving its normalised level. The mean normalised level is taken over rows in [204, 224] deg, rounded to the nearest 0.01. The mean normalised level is 0.96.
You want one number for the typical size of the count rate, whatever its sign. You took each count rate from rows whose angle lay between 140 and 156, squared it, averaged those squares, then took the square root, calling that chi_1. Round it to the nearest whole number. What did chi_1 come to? 237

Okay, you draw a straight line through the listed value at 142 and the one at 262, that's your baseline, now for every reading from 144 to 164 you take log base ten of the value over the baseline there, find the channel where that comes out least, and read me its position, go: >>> 158 deg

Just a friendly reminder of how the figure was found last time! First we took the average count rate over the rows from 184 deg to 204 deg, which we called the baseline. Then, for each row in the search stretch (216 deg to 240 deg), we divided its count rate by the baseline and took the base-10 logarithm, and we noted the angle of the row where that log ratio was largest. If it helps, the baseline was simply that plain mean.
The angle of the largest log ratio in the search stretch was 230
